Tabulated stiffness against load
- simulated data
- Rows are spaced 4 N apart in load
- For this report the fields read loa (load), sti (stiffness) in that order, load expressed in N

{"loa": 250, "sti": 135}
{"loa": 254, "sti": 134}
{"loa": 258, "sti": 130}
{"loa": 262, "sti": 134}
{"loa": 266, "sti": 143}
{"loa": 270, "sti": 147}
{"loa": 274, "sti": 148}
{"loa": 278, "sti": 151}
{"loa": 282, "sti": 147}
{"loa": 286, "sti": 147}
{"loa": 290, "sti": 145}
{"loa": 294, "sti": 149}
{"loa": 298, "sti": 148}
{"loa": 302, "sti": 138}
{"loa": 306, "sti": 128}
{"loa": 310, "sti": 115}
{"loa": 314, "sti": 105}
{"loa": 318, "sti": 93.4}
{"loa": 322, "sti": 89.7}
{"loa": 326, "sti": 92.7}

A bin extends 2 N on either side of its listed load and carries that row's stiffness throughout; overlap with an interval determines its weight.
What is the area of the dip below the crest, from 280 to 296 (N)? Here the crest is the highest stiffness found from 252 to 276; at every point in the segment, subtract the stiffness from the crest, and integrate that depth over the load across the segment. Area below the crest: 16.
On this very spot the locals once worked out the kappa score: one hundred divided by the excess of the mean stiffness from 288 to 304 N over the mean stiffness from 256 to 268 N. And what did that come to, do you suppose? 11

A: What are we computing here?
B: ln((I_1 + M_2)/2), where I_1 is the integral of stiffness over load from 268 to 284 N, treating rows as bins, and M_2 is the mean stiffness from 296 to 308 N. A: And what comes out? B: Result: 7.13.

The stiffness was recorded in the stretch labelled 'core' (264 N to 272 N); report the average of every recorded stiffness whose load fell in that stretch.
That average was 145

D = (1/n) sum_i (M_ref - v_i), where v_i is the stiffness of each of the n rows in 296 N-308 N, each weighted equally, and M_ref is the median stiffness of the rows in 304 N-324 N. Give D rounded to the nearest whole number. -33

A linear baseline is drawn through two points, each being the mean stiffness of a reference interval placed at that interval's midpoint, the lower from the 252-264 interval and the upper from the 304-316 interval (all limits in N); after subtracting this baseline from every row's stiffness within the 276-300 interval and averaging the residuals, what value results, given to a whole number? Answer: 25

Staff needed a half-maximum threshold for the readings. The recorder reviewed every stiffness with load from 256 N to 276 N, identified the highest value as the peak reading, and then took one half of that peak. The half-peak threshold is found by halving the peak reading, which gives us 74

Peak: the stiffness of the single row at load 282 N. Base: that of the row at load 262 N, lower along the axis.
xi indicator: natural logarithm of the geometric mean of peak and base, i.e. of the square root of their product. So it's 4.94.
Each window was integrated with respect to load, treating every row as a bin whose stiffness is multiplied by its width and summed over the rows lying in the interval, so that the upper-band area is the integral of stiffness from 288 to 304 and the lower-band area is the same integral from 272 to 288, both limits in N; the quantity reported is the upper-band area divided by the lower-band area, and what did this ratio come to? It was 0.98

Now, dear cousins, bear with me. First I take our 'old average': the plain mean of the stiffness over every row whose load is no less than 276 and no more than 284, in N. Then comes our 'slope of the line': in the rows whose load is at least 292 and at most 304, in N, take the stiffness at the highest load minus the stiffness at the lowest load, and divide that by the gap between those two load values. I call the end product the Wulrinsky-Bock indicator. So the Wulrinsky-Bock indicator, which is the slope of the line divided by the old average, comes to -0.0092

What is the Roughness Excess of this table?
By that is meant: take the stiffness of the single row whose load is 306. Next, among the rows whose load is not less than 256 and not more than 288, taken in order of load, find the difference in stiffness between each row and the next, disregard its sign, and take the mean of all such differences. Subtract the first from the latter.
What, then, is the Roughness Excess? -124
